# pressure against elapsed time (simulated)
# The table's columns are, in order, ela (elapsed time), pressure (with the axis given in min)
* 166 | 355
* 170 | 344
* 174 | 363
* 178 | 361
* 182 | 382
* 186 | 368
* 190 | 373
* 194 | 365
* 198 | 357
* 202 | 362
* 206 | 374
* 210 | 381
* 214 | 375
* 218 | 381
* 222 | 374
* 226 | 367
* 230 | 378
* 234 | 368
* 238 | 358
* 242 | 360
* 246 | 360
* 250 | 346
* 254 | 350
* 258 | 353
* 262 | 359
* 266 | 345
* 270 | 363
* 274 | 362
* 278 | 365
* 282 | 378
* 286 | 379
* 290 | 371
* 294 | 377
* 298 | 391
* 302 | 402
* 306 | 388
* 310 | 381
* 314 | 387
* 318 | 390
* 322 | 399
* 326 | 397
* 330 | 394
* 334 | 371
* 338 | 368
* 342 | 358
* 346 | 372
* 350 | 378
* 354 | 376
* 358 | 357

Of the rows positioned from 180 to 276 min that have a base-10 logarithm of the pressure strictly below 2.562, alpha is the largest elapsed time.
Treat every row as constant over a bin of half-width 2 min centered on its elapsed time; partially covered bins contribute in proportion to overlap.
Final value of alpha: 274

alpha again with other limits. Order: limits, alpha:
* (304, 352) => 342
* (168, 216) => 202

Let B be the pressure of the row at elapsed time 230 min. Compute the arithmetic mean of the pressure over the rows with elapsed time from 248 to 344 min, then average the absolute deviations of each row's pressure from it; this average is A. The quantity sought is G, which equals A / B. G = 0.039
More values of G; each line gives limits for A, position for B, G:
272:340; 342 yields 0.029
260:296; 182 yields 0.023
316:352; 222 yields 0.034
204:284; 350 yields 0.024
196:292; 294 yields 0.024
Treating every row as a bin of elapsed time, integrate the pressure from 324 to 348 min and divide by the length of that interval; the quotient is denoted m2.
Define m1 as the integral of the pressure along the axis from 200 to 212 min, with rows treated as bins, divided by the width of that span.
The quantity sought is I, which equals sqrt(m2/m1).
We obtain 1.006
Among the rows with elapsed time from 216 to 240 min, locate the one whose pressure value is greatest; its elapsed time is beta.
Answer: 218 min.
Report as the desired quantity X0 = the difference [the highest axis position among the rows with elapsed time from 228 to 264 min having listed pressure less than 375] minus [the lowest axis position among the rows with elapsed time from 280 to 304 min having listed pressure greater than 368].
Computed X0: -20 min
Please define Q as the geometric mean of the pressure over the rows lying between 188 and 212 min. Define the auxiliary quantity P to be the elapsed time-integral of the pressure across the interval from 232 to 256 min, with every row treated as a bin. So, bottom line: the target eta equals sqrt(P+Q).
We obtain 94.5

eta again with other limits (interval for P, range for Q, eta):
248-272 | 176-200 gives 94.0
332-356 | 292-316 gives 96.3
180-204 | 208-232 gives 95.9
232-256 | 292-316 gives 94.6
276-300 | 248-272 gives 96.9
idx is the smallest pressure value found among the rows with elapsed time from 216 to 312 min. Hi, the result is 345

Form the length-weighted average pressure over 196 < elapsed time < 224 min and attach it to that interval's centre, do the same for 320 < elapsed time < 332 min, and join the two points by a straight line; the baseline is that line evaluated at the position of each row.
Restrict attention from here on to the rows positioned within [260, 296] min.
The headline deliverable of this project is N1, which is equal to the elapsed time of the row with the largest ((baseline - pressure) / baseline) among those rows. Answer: 266 min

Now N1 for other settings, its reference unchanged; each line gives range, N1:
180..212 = 198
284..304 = 290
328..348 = 342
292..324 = 294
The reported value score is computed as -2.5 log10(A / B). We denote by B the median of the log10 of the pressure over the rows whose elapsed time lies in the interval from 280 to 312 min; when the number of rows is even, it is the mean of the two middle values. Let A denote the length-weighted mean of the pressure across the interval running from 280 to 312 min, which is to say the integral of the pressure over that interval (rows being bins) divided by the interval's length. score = -5.43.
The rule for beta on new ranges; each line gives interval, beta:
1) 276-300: 298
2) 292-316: 302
